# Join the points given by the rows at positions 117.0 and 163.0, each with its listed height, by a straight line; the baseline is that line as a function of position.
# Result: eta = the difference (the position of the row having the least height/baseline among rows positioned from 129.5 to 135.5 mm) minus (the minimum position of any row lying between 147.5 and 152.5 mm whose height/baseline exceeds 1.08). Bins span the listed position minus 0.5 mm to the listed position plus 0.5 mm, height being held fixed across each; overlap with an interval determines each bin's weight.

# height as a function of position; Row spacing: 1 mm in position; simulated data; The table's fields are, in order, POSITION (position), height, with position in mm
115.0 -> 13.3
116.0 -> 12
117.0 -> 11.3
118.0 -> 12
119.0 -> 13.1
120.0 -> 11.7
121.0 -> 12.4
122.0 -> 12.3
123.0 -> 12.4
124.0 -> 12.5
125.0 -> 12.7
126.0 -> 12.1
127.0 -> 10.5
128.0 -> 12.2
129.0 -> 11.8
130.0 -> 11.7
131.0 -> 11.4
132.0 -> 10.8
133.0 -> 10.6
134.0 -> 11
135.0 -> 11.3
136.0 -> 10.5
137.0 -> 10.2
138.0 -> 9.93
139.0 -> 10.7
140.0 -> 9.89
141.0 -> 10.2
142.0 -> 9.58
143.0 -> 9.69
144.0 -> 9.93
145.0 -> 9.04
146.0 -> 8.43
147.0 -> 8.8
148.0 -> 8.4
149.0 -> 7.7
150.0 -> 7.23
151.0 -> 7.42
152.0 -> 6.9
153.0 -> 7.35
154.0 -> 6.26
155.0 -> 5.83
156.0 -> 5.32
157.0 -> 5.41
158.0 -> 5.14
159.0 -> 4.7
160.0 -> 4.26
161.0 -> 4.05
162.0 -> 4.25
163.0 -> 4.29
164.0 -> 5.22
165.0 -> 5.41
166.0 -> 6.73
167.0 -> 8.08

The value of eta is -15 mm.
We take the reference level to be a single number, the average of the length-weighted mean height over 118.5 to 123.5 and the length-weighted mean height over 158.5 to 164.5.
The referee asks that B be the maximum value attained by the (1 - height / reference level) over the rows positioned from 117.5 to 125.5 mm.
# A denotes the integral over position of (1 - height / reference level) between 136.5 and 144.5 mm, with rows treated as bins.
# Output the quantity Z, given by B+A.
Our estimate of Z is -1.9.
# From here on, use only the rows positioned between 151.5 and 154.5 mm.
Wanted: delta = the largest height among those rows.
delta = 7.35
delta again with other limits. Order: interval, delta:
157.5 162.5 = 5.14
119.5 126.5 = 12.7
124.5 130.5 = 12.7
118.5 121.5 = 13.1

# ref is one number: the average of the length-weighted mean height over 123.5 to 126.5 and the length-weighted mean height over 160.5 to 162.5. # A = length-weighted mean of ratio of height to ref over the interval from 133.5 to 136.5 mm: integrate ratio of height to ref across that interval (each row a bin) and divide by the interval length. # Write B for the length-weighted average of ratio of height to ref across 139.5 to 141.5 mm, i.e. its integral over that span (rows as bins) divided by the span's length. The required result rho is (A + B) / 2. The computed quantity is 1.27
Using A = 1.3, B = 1.21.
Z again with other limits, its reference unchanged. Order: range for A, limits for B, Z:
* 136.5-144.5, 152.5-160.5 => -1.0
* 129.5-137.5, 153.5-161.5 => -1.9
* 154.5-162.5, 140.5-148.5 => 3.4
